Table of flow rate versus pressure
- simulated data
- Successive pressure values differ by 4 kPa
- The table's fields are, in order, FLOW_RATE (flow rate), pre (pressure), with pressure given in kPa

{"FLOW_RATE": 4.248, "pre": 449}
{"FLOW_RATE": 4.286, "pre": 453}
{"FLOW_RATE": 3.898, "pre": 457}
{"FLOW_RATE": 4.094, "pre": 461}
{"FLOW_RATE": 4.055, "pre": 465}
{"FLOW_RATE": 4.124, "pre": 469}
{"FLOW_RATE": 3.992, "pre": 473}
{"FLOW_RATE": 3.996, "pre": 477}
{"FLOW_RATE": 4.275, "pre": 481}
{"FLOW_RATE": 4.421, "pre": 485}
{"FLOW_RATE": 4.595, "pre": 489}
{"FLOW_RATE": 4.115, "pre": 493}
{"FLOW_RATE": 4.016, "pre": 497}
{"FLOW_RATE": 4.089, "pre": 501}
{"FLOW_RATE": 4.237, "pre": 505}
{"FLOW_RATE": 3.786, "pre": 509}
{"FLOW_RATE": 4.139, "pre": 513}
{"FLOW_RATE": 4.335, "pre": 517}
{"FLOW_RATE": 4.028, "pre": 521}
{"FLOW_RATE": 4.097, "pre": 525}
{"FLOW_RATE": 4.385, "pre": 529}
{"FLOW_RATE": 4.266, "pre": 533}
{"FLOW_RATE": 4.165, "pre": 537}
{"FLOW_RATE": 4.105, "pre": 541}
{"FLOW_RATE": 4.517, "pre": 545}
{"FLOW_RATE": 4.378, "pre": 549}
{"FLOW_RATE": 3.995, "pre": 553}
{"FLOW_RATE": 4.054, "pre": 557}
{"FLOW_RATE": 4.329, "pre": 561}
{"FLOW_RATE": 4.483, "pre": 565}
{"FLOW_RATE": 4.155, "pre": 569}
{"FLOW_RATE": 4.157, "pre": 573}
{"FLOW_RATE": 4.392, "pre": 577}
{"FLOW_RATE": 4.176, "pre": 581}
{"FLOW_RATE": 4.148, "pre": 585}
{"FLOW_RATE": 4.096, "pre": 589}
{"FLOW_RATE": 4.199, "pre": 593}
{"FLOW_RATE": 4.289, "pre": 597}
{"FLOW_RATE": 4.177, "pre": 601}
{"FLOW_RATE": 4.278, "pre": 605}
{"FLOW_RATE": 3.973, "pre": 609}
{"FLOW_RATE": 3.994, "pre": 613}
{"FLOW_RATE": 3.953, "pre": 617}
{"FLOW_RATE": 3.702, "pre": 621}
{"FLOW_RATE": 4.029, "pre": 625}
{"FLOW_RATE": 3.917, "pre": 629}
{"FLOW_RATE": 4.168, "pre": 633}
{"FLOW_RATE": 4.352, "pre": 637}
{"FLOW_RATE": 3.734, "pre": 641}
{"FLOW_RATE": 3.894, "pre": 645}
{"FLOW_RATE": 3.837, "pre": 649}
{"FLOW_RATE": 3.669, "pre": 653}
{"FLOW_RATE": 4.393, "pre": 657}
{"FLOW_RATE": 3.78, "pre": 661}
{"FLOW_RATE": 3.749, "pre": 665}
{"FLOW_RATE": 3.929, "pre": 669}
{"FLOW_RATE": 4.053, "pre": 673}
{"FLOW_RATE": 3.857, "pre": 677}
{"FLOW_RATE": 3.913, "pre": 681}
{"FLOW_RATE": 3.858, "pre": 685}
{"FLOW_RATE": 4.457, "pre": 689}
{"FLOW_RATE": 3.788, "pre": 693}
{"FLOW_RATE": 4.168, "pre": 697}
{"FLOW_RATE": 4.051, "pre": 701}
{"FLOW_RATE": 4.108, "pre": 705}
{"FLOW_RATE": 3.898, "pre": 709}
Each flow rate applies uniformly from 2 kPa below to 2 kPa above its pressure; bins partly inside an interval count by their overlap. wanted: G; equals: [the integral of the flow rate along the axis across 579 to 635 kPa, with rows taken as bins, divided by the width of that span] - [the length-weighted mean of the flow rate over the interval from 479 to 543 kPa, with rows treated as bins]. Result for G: -0.11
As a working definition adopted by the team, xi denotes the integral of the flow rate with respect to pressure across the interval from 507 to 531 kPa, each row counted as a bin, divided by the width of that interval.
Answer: 4.13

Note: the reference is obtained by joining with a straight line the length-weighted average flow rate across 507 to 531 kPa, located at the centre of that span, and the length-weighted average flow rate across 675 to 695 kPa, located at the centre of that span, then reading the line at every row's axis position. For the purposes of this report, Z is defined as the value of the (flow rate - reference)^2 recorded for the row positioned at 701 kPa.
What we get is 0.008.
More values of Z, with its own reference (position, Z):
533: 0.023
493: 0.001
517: 0.042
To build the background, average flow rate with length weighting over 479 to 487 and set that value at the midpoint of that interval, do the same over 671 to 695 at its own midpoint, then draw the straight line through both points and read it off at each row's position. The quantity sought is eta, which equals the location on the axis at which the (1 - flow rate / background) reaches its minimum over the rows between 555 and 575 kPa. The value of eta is 565 kPa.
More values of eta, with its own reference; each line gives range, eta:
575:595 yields 577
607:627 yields 625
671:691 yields 689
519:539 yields 529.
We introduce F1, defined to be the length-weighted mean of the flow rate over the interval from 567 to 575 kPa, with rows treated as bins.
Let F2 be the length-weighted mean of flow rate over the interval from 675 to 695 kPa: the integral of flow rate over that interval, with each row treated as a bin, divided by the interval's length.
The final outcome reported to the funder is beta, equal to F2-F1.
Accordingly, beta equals -0.2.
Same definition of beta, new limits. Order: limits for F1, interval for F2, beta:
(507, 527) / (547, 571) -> 0.2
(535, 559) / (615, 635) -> -0.2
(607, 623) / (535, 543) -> 0.2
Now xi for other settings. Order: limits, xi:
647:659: 3.97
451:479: 4.06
